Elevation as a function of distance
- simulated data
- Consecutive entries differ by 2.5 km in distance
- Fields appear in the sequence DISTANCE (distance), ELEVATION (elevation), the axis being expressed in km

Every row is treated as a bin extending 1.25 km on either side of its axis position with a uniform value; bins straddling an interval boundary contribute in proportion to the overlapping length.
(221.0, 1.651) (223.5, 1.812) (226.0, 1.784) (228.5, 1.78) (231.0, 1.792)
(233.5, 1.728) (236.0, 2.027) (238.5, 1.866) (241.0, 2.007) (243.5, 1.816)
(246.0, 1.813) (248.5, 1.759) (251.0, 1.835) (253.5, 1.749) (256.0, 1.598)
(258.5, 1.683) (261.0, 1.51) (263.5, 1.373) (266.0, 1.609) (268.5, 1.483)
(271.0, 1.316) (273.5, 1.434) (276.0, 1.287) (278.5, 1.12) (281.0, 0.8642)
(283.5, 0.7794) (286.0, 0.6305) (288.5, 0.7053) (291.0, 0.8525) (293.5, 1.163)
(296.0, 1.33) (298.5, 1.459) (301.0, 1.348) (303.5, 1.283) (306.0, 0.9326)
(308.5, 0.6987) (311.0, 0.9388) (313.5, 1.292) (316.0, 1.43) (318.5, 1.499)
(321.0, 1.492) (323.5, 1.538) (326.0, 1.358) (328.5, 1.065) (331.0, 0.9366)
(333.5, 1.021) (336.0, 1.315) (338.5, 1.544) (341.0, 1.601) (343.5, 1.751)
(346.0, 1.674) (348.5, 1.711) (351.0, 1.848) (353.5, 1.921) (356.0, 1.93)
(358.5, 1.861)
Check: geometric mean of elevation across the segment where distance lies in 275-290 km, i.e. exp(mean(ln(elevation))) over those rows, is 0.87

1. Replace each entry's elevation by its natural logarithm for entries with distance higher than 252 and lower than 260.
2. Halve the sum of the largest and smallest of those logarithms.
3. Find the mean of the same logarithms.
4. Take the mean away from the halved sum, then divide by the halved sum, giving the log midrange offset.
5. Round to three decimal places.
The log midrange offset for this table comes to -0.004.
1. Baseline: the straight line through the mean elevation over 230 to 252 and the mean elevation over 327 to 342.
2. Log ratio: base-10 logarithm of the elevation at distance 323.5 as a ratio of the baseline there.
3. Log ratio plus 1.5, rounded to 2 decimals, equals 1.57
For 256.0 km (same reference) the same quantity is 1.46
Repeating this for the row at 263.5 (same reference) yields 1.41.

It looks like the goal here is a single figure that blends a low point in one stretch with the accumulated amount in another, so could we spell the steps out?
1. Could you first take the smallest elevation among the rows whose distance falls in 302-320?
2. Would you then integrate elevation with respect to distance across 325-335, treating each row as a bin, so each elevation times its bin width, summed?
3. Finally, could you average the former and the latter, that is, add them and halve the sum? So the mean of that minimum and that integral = 5.8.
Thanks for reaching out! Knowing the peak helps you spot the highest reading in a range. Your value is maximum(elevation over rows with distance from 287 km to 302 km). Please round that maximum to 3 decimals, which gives 1.459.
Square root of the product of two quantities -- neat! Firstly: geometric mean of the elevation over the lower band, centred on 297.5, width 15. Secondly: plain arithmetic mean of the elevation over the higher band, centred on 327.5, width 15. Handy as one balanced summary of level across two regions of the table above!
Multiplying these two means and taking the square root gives 1.2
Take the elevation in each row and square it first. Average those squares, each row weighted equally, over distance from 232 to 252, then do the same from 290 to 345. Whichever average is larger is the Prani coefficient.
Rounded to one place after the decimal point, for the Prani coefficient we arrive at 3.5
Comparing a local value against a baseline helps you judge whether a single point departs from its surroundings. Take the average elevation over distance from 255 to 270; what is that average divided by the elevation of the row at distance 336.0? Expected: 1.2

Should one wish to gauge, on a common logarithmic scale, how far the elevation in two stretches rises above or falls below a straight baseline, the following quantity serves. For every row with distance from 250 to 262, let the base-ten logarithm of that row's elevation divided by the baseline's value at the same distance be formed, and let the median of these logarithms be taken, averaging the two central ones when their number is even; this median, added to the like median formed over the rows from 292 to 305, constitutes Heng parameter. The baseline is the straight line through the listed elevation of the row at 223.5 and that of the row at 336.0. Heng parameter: -0.04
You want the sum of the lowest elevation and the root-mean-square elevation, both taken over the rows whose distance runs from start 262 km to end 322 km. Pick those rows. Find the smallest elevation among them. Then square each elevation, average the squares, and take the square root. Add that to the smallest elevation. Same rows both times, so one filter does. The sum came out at 1.85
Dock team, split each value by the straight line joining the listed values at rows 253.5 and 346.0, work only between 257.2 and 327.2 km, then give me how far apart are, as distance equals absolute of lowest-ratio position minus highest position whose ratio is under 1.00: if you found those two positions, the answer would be 40.0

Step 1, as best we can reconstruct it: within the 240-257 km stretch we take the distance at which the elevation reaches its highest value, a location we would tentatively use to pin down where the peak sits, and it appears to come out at 241.0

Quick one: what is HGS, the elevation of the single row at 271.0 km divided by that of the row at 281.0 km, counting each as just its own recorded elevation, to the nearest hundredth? 1.52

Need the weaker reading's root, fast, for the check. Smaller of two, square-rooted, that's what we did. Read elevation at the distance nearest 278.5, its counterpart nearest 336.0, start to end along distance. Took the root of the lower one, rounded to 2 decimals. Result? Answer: 1.06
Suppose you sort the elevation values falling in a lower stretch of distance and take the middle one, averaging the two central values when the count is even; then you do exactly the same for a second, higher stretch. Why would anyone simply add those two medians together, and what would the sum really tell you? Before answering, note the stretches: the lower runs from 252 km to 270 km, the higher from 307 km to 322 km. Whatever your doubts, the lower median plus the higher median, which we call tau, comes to 3.0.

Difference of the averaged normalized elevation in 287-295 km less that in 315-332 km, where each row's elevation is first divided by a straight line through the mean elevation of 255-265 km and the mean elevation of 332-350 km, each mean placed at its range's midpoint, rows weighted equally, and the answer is -0.3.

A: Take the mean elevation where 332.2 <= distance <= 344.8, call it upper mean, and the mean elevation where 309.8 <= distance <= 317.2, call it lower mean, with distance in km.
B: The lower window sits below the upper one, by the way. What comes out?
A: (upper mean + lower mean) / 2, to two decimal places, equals 1.33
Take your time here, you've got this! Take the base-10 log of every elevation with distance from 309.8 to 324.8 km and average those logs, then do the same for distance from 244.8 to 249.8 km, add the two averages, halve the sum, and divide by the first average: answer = 1.47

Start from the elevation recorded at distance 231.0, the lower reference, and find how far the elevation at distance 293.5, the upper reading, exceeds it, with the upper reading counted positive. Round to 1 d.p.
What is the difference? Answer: -0.6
